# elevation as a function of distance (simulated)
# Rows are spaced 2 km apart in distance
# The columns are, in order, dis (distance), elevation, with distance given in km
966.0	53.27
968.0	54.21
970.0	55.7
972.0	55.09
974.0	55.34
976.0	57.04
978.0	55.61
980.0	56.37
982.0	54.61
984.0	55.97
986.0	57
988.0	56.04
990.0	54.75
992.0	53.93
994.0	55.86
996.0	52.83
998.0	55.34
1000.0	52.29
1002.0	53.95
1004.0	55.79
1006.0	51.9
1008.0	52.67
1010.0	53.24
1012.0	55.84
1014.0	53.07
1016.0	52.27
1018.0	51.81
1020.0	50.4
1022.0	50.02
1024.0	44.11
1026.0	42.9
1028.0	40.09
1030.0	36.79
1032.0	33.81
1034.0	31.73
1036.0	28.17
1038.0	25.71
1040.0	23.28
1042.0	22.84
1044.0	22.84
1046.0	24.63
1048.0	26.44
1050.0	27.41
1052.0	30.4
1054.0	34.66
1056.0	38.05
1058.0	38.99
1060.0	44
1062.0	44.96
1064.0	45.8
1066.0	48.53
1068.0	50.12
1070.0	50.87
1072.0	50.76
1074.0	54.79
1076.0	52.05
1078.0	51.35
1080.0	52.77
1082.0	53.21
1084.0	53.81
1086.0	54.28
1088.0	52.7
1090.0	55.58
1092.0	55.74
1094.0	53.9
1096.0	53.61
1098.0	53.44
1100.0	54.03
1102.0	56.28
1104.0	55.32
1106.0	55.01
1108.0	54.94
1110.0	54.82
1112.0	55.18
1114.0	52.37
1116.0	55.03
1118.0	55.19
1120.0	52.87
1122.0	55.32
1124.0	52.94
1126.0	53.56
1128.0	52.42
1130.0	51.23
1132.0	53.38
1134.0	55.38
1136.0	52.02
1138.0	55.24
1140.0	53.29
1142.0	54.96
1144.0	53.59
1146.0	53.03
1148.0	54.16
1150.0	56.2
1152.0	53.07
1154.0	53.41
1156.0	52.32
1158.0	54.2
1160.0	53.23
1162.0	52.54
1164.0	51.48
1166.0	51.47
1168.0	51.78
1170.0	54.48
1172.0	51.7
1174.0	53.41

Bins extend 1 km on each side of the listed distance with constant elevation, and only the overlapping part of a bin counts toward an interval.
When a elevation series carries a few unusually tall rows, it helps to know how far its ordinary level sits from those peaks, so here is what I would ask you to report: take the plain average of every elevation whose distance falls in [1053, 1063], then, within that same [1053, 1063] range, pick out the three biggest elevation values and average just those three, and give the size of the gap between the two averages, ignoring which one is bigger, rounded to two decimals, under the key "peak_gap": 2.52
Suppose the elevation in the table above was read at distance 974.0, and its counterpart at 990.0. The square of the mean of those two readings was 3030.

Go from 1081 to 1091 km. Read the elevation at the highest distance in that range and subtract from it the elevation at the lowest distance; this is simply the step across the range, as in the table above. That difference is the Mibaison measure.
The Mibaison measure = 2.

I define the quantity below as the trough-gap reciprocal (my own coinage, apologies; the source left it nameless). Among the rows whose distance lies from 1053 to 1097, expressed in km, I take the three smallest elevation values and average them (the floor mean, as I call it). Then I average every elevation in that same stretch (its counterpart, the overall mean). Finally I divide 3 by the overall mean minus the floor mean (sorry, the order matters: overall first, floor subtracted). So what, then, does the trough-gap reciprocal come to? 0.2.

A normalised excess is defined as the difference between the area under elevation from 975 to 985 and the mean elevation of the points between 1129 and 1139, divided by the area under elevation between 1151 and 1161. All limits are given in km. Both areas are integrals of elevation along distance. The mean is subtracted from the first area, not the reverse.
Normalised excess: 0.95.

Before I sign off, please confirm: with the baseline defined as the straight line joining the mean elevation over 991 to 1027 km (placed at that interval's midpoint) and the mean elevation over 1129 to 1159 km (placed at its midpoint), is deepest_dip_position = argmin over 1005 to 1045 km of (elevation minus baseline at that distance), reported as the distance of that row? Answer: 1044.0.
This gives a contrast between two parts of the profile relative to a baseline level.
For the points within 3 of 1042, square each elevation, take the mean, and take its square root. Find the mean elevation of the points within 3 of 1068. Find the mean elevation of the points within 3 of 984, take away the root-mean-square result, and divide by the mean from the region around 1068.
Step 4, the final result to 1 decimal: 0.7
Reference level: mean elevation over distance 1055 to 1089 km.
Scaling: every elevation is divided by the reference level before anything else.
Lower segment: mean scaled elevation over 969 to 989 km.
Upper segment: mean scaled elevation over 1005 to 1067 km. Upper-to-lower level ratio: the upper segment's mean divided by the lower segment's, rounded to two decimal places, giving 0.71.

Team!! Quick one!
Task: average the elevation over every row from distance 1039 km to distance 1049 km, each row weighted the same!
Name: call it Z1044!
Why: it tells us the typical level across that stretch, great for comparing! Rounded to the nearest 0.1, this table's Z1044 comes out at 24.0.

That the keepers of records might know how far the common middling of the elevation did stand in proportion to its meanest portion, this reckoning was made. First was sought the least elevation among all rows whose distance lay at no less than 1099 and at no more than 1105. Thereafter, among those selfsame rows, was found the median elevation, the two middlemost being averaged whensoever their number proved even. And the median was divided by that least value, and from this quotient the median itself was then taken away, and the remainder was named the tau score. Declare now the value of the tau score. -54.3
